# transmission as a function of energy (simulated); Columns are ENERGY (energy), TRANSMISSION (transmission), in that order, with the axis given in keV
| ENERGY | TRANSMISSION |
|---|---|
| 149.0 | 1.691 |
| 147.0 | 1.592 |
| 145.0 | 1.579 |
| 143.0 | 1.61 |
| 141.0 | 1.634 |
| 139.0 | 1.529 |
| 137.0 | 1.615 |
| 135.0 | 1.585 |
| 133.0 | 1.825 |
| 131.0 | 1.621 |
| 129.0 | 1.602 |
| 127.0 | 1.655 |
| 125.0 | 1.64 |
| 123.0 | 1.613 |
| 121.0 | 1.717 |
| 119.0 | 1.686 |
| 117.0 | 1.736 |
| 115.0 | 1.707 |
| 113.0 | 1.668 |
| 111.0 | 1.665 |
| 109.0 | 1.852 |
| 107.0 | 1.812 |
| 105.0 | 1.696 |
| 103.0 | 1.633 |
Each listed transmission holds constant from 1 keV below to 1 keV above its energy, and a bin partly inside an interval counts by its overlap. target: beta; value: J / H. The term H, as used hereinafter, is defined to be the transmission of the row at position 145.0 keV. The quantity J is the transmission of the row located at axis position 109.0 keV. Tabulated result 1.17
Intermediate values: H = 1.579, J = 1.852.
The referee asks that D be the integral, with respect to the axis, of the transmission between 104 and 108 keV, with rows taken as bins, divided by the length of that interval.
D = 1.75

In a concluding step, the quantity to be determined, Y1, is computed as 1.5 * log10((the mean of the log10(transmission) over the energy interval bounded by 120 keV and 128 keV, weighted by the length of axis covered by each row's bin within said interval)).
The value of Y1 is -0.99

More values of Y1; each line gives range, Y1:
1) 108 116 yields -0.94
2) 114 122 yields -0.95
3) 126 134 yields -0.98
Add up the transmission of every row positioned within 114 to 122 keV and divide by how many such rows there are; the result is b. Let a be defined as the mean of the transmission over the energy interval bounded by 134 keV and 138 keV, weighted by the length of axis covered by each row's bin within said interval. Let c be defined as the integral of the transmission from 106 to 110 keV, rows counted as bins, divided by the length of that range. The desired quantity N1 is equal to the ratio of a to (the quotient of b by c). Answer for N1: 1.71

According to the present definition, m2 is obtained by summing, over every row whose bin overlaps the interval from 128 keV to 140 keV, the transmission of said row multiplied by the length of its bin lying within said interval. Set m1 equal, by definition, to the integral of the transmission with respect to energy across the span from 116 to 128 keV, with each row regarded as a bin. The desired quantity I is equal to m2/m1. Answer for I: 0.97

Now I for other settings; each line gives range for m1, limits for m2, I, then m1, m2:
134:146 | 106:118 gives 1.09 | 19.1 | 20.9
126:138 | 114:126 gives 1.02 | 19.8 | 20.2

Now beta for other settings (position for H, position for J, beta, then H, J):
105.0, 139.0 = 0.90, 1.696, 1.529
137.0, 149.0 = 1.05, 1.615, 1.691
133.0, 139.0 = 0.84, 1.825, 1.529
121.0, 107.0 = 1.06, 1.717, 1.812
